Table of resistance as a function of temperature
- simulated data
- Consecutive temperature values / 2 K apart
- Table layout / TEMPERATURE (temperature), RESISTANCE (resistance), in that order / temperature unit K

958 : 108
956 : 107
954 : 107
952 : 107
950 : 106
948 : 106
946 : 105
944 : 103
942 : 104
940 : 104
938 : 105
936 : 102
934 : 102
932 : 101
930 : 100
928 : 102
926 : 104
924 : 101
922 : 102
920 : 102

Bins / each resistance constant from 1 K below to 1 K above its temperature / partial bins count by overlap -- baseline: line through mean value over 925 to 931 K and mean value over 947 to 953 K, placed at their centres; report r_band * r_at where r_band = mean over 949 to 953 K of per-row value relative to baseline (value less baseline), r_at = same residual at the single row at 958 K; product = 0.0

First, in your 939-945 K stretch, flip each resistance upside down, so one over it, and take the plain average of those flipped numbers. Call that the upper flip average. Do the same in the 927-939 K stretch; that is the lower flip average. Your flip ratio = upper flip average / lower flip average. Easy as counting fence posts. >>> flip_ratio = 0.98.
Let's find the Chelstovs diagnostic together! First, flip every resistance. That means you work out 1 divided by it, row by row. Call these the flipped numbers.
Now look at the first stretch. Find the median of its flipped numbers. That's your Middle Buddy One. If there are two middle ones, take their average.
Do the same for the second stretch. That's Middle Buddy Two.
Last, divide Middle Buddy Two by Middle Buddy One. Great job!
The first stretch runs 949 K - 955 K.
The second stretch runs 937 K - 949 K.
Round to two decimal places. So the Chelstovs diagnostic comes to 1.02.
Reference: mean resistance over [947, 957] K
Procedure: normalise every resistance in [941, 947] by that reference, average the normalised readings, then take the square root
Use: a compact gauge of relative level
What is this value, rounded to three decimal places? 0.988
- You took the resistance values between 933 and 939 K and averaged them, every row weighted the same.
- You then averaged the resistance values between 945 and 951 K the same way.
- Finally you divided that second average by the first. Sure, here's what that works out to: 1.03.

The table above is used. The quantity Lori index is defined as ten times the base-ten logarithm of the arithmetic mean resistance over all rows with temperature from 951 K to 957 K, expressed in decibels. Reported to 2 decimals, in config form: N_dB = 20.29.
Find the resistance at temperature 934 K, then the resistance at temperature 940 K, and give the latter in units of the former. 1.020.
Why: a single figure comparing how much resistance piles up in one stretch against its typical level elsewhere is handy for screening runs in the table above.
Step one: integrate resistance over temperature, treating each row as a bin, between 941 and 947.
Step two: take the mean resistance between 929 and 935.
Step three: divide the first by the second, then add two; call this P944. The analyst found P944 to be 8.18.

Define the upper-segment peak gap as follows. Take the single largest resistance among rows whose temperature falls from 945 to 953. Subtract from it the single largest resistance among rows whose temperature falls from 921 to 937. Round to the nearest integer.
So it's 3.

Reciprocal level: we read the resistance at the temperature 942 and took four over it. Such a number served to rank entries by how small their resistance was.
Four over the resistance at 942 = 0.0385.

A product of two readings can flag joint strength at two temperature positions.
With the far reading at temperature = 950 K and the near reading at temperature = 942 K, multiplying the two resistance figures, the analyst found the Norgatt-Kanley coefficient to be 11024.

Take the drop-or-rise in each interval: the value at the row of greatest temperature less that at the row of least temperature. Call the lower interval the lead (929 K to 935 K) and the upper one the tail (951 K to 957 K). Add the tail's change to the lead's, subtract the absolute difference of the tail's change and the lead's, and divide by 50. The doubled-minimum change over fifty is 0.00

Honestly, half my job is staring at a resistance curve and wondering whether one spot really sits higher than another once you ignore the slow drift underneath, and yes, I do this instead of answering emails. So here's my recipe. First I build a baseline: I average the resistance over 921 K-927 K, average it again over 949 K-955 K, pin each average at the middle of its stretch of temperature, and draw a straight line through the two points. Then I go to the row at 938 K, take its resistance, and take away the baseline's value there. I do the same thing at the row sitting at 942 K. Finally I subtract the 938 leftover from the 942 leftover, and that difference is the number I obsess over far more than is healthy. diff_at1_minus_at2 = -1.6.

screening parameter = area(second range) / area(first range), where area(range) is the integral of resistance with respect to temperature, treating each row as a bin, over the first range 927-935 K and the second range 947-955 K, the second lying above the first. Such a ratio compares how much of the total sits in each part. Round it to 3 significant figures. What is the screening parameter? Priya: 1.05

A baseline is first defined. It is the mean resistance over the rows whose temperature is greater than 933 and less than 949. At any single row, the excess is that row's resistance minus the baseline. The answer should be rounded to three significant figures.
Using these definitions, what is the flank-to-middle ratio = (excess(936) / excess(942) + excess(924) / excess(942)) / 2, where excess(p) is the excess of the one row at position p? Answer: -19.0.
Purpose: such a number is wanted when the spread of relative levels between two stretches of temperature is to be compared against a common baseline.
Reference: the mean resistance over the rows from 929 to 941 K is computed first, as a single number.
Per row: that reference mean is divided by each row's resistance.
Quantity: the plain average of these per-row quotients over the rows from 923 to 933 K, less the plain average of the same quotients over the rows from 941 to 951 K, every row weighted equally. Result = 0.031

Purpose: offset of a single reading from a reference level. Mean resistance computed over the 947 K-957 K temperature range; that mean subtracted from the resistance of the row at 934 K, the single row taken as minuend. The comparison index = -4.6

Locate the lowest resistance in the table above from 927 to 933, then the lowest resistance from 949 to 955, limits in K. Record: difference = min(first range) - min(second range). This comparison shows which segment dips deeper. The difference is -6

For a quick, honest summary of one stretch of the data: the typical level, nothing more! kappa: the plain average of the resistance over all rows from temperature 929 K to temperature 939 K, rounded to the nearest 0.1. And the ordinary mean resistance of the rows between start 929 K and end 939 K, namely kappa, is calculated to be 102.0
